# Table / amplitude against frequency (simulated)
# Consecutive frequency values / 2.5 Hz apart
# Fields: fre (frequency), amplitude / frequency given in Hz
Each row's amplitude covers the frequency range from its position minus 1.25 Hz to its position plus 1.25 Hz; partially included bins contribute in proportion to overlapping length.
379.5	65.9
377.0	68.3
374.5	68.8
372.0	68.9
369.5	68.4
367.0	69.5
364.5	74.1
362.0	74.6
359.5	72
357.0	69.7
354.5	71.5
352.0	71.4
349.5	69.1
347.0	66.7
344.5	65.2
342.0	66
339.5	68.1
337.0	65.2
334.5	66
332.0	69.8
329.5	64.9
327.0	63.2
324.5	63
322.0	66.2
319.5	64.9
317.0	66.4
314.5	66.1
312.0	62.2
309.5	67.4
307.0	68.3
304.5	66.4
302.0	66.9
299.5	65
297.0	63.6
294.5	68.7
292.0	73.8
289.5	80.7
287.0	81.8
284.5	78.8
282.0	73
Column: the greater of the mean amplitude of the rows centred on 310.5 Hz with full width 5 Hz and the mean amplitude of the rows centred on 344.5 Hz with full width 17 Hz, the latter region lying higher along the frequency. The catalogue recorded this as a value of 67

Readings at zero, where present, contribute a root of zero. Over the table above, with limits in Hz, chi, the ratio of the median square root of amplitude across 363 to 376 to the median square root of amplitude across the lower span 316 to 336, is 1.026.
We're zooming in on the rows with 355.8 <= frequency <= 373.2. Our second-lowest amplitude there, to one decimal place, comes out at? 68.9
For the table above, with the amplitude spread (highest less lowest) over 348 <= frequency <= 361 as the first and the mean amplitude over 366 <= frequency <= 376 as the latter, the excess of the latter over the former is 66.0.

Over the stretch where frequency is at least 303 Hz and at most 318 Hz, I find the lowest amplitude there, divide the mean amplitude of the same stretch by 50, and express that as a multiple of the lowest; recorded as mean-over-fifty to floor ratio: 0.0213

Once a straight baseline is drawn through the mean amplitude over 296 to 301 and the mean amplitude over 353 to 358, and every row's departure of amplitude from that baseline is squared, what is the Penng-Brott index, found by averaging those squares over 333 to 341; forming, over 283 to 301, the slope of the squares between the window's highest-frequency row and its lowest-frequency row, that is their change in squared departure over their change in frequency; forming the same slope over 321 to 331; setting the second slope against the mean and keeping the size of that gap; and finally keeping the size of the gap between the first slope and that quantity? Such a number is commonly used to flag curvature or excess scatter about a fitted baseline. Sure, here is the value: 22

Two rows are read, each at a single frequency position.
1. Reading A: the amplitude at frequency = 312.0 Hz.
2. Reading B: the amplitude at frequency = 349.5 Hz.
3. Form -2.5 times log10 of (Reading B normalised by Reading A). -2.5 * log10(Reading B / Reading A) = -0.11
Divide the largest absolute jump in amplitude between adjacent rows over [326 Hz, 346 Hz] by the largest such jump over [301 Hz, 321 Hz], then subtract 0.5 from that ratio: 0.4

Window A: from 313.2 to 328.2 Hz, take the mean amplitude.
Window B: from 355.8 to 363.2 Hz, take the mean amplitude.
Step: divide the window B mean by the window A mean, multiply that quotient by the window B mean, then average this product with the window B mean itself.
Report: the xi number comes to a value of 76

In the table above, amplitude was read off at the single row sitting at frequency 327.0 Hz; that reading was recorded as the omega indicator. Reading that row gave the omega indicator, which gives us 63.2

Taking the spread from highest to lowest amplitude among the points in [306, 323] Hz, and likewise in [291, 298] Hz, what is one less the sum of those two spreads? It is -15.3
